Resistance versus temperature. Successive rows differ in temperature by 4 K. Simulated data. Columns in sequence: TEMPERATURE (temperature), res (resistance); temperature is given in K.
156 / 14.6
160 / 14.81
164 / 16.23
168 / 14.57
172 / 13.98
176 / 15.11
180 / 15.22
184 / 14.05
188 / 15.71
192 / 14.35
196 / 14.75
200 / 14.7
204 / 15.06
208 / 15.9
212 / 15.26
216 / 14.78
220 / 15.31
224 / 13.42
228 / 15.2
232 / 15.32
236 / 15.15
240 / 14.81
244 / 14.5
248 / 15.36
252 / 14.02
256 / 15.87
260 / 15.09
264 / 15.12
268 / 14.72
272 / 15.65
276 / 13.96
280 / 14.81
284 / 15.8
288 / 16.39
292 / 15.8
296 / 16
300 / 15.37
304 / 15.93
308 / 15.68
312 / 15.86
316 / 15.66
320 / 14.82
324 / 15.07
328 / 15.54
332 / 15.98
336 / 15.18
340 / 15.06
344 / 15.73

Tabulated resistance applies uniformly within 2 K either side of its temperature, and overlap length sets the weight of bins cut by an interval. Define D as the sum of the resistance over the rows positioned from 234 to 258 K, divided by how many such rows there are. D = 15.0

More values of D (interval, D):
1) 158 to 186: 14.9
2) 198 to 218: 15.1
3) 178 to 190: 15.0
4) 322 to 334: 15.5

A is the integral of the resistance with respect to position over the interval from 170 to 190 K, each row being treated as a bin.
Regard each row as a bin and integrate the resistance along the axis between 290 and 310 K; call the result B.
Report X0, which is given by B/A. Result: 1.06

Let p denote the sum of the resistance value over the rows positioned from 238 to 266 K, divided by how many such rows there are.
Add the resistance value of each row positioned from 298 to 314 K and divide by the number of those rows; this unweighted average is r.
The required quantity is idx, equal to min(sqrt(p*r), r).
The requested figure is 15.3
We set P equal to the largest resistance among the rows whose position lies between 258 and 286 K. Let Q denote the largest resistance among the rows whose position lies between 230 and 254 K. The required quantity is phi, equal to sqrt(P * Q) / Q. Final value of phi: 1.01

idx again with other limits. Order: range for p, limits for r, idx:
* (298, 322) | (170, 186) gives 14.6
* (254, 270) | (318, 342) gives 15.2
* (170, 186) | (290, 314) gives 15.2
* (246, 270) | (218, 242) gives 14.9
